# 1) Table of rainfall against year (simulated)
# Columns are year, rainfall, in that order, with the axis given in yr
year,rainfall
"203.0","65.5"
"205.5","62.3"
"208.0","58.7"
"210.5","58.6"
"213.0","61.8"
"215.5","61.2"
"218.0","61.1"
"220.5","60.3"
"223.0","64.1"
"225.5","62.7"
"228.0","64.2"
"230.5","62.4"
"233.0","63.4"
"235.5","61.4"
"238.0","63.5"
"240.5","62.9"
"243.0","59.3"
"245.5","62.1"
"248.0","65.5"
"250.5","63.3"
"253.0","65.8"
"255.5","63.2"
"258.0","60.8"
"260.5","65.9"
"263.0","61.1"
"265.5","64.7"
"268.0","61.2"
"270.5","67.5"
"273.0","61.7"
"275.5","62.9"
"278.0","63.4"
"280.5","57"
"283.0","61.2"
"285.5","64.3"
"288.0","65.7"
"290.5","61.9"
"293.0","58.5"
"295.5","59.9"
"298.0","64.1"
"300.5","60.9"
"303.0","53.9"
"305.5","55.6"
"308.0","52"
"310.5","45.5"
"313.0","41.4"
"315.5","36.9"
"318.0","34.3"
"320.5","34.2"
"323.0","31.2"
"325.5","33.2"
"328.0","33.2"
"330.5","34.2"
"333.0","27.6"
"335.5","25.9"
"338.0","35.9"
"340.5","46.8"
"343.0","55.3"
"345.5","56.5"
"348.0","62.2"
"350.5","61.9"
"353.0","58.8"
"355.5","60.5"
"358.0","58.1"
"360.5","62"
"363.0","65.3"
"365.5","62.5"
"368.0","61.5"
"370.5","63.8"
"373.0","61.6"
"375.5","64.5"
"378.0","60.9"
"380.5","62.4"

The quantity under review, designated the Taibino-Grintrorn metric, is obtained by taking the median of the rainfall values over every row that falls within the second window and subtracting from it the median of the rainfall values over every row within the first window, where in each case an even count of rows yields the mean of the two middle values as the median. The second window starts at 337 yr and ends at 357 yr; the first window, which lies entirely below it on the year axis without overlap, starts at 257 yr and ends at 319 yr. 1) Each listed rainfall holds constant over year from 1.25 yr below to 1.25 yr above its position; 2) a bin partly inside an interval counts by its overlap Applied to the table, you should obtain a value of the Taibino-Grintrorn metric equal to -3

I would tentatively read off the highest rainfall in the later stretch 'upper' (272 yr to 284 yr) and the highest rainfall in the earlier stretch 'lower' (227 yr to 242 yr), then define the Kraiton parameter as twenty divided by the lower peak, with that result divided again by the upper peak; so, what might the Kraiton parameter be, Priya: 0.0049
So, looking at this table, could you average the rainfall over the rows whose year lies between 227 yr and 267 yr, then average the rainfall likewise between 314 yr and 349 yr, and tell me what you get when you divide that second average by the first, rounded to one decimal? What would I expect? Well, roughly 0.6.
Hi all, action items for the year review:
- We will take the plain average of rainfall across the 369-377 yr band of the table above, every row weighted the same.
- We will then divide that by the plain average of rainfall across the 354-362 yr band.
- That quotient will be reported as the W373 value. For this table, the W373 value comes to 1.05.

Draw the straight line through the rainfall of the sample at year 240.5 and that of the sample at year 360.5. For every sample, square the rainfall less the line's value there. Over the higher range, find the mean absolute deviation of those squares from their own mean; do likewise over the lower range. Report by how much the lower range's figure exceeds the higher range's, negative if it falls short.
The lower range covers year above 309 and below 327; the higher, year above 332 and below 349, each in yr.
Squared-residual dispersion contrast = -294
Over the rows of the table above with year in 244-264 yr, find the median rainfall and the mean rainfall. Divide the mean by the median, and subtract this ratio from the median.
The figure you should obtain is 62.2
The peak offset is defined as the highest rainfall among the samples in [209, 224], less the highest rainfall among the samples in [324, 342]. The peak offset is 17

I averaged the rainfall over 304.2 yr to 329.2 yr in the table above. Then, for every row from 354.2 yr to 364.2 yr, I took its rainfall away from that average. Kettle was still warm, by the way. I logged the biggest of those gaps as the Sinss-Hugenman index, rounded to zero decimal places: -18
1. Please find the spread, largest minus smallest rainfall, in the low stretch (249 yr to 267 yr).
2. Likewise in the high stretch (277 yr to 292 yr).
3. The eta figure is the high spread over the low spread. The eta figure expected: 1.7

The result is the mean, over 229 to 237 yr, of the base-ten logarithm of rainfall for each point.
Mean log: 1.80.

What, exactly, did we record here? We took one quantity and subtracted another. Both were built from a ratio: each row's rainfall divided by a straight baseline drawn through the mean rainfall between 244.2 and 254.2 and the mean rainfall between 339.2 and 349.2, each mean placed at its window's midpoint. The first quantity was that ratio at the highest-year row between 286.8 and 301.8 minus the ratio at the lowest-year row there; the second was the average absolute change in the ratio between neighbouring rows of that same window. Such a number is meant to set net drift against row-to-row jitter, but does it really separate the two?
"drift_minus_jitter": -0.11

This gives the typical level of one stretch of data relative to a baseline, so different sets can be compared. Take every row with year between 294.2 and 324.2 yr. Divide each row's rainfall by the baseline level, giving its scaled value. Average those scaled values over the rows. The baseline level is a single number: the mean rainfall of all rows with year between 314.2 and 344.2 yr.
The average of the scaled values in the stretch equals 1.33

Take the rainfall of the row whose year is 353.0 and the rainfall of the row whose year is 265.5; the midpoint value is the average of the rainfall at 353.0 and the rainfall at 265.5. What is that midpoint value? 62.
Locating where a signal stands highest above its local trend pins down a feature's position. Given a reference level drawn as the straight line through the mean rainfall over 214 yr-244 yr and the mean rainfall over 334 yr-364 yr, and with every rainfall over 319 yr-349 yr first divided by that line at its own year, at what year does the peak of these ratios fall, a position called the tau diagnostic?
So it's 348.0 yr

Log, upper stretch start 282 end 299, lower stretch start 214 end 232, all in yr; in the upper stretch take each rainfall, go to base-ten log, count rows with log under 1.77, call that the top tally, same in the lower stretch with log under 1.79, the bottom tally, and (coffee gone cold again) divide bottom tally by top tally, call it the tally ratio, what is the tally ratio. 3.0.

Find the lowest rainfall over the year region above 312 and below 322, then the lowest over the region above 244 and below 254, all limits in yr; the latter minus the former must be 28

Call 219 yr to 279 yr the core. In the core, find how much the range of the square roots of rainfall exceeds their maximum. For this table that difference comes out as -7.7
